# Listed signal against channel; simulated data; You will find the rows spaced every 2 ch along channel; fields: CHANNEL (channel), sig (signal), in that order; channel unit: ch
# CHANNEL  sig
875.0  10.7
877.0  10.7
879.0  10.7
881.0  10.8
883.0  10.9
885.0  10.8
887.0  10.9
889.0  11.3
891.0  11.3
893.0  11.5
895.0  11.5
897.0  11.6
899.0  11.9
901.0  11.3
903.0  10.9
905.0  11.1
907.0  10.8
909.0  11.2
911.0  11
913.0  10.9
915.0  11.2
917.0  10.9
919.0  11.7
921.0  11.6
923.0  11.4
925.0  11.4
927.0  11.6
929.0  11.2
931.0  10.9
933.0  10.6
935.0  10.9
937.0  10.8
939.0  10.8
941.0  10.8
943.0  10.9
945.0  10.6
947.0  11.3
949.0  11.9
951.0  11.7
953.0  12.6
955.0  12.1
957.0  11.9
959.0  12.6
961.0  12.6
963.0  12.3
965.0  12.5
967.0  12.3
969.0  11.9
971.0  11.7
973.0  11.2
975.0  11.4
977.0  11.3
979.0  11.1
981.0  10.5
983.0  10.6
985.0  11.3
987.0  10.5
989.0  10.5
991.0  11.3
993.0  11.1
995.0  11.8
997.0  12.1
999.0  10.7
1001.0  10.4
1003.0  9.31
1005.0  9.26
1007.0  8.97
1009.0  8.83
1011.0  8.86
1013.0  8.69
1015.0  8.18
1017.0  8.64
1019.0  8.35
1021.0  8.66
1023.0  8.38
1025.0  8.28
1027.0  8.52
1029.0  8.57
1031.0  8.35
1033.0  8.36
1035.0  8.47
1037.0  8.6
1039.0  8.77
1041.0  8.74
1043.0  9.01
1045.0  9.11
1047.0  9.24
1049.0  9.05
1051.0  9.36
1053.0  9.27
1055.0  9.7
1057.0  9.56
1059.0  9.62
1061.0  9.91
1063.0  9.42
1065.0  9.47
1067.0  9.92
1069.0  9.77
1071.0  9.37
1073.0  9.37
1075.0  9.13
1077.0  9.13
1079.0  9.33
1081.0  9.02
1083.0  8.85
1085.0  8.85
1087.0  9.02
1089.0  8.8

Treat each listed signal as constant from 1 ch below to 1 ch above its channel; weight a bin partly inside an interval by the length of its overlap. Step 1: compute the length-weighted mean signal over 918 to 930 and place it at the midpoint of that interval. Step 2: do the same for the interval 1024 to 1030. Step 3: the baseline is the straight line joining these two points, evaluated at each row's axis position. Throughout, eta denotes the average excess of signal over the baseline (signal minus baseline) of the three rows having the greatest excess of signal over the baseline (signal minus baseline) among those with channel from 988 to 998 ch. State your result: 2.3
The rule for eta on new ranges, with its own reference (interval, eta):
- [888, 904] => -0.6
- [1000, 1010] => 0.5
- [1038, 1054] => 1.5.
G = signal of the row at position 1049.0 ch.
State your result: 9.05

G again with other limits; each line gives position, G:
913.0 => 10.9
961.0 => 12.6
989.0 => 10.5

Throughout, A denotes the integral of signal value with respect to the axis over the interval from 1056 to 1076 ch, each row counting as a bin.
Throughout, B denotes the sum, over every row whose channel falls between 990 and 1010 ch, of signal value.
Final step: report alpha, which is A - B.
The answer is 87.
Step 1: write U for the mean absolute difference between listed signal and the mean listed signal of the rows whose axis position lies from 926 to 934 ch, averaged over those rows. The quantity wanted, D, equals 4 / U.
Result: 12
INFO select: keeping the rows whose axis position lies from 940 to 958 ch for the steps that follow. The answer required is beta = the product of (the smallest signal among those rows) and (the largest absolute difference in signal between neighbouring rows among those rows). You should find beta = 9.5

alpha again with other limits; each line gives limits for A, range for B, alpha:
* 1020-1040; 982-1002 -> 60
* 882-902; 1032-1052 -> 137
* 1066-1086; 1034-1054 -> 96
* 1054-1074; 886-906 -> 79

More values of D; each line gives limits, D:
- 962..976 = 10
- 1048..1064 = 19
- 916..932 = 16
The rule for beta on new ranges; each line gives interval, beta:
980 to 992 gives 8.4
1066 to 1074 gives 3.7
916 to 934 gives 8.5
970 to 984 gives 6.3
